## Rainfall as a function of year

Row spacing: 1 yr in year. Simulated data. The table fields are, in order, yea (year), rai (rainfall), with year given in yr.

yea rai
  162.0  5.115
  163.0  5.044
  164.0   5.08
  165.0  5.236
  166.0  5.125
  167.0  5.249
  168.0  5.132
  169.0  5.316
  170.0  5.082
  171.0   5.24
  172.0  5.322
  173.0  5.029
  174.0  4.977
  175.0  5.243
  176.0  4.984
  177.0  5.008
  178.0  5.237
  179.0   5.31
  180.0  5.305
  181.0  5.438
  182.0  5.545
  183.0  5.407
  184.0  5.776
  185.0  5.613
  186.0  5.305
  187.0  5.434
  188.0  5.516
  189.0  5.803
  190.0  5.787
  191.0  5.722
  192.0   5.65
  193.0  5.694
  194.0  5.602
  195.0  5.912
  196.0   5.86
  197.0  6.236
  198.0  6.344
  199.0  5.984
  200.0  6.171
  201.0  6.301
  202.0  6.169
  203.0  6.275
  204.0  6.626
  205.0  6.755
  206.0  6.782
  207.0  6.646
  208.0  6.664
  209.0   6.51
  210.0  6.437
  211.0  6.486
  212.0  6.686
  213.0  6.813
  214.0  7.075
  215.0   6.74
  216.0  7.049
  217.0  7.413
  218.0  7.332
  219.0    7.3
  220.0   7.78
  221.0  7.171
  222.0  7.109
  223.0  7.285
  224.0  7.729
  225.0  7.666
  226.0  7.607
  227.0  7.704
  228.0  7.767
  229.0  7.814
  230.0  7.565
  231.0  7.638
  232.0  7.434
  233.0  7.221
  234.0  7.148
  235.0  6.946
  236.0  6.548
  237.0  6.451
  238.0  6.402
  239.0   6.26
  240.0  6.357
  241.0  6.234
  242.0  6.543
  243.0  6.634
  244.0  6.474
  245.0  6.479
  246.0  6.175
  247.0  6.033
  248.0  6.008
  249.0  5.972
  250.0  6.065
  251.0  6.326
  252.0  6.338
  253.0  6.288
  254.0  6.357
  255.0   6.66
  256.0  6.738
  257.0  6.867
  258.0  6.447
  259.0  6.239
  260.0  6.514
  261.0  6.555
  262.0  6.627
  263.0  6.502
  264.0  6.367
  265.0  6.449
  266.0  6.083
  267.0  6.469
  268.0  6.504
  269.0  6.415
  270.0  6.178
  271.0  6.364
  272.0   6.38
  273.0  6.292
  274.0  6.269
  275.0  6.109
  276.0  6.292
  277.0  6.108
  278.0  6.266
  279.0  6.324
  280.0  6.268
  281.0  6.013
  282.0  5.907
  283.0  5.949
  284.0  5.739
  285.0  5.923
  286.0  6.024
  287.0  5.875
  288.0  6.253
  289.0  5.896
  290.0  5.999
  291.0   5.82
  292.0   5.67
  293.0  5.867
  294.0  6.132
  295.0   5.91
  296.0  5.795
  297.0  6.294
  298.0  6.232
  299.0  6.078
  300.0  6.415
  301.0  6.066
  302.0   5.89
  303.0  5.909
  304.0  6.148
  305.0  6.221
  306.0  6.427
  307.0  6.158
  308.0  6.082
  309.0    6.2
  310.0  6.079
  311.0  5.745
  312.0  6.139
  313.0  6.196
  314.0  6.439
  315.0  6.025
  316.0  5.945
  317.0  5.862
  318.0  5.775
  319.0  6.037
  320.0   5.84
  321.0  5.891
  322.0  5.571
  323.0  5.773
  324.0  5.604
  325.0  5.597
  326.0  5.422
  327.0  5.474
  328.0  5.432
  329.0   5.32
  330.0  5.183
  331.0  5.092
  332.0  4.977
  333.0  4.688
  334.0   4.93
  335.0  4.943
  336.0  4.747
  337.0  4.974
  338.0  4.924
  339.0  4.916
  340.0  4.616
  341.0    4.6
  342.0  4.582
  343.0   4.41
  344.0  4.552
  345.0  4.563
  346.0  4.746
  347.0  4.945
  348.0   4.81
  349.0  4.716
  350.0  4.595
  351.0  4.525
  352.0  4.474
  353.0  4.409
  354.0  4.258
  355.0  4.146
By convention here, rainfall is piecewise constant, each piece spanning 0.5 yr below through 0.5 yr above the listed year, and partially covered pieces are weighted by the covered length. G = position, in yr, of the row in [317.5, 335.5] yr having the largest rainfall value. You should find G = 319.0 yr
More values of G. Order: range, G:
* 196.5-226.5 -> 220.0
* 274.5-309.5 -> 306.0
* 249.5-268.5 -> 257.0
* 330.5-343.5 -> 331.0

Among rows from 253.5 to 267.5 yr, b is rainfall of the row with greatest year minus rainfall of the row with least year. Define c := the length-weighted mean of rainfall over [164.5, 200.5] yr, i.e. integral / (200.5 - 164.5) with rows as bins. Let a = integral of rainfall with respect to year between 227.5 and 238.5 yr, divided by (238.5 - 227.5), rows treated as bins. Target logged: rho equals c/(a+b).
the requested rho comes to 0.75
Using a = 7.2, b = 0.1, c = 5.5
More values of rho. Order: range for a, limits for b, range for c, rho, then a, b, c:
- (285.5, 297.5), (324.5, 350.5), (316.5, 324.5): 1.17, 6.0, -1.0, 5.8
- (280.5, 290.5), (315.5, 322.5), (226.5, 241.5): 1.26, 6.0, -0.4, 7.0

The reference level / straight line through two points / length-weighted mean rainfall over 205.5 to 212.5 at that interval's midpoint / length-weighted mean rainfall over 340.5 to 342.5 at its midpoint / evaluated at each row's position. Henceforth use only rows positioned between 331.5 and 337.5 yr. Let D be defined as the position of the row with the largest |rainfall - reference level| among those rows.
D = 337.0 yr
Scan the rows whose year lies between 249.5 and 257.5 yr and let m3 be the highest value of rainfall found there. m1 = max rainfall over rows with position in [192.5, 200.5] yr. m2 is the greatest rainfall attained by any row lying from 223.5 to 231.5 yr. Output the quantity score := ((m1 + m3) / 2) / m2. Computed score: 0.85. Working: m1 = 6.344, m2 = 7.814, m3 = 6.867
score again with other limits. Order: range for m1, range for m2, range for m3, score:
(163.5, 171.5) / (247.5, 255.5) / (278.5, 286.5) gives 0.87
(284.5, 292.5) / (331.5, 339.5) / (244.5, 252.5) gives 1.28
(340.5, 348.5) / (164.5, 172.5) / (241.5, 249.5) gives 1.09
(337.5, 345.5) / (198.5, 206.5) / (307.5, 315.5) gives 0.84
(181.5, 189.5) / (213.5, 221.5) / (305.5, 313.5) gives 0.79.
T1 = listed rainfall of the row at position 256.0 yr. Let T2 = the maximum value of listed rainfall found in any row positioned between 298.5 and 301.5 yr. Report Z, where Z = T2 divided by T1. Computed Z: 0.95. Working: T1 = 6.738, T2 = 6.415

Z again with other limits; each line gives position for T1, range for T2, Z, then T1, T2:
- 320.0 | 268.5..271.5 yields 1.10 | 5.84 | 6.415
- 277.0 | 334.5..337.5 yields 0.81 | 6.108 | 4.974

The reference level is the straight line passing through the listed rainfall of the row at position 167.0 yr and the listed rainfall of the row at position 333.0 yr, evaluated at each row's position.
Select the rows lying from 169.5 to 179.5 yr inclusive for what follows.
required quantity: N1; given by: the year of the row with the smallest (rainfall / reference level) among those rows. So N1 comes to 174.0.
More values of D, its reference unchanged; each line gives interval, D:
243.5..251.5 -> 245.0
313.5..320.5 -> 314.0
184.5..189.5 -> 186.0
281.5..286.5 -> 286.0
